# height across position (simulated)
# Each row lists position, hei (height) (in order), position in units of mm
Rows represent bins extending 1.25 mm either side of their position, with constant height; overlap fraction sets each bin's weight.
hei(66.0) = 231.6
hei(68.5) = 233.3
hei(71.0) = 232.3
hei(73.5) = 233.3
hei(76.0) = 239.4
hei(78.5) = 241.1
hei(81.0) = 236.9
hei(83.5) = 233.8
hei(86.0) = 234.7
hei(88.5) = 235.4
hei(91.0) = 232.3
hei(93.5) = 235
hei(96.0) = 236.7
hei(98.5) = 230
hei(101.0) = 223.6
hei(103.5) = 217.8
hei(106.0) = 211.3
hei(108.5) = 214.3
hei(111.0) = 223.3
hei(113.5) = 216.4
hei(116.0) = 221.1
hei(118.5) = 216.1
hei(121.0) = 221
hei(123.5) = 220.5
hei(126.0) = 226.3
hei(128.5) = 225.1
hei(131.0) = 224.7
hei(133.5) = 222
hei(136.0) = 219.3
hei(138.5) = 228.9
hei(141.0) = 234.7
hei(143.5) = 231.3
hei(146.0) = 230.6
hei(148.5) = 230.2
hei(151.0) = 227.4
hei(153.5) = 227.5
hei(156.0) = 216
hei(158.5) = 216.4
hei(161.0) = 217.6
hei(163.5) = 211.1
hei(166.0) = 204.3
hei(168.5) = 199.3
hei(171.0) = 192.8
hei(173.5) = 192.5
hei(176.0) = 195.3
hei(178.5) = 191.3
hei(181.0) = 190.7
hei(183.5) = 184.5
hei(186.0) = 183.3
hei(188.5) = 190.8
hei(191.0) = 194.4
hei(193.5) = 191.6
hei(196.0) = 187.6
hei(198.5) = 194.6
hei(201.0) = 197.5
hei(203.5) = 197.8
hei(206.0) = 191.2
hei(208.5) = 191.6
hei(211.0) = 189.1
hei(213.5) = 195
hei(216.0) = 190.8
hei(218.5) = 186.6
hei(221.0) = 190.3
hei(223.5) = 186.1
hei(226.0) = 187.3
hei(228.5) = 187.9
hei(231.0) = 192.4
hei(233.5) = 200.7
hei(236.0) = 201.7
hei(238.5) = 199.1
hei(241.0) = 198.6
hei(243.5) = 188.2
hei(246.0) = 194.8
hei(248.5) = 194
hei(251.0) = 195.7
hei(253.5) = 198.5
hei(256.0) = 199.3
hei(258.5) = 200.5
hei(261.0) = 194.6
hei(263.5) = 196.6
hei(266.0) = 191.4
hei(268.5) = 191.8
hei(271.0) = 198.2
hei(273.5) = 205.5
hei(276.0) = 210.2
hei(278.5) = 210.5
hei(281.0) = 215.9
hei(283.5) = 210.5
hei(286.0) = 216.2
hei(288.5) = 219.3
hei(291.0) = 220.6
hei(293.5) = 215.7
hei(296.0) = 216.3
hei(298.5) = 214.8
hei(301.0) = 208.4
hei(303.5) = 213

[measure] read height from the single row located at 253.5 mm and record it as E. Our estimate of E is 198.5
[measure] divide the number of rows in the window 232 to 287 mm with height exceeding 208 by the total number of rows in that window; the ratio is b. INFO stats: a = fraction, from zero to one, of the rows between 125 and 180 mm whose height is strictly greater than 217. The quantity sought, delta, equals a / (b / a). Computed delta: 1.5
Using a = 0.6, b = 0.23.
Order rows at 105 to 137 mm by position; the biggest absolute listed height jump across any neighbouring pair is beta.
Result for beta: 9.0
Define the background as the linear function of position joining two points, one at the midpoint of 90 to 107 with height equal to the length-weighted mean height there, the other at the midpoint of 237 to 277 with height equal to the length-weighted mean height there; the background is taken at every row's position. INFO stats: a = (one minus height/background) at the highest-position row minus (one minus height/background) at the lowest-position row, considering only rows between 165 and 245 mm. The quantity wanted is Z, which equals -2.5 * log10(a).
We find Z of 4.8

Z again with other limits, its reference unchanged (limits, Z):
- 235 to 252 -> 4.5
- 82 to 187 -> 2.1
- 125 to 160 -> 4.4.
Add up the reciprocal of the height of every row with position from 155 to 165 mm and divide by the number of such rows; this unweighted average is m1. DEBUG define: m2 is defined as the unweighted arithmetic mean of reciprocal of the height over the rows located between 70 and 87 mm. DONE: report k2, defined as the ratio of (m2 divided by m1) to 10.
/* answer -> 0.091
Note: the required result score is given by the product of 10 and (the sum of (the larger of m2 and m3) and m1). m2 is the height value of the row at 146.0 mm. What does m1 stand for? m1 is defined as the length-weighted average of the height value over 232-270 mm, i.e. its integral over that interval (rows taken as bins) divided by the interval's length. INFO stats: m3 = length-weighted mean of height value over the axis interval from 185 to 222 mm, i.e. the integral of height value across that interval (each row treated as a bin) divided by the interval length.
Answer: 4270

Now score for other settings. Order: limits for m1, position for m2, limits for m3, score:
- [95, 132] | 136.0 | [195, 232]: 4411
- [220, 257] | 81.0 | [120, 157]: 4312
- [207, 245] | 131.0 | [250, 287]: 4171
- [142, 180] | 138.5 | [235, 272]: 4411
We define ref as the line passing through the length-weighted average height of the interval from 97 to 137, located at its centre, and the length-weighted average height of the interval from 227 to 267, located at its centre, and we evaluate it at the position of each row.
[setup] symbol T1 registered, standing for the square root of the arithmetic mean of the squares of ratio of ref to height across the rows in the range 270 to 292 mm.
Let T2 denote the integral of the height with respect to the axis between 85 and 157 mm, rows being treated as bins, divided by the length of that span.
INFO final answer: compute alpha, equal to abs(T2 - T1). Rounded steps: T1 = 0.90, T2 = 225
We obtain 224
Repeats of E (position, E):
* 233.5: 200.7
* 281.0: 215.9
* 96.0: 236.7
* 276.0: 210.2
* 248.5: 194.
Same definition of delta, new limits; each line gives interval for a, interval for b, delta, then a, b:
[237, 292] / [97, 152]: 0.0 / 0.1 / 1.00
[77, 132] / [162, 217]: 14.7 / 0.8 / 0.05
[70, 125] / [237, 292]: 2.1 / 0.8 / 0.32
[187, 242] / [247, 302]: 0.0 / 0.0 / 0.50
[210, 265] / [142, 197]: 0.0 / 0.0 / 0.41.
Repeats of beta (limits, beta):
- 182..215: 7.5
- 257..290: 7.3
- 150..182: 11.5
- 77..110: 6.7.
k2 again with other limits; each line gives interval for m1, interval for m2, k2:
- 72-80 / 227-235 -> 0.123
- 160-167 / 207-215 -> 0.110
